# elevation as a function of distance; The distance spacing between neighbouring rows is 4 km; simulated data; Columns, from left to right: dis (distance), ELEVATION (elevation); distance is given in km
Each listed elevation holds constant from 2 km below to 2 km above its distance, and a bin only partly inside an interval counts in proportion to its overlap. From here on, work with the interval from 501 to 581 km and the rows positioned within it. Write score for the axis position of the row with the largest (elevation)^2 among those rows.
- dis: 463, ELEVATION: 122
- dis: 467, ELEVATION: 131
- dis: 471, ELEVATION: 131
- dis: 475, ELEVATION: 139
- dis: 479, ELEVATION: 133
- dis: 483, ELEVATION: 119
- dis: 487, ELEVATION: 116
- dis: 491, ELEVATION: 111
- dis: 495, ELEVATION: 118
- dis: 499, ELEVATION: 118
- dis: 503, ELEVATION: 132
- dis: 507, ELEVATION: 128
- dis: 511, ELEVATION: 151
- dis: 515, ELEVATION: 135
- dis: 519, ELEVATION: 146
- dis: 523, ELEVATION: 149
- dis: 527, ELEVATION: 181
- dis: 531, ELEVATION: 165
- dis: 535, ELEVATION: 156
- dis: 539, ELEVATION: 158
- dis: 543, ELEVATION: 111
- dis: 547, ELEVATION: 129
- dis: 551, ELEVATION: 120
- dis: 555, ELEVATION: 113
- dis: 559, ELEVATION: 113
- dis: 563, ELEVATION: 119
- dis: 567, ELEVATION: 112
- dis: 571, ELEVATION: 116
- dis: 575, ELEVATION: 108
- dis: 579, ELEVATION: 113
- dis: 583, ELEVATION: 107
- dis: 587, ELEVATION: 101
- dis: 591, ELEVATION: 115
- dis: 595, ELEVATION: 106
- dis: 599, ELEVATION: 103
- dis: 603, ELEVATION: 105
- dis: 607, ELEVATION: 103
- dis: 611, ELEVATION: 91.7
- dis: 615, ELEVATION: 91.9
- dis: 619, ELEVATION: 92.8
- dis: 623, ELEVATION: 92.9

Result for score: 527 km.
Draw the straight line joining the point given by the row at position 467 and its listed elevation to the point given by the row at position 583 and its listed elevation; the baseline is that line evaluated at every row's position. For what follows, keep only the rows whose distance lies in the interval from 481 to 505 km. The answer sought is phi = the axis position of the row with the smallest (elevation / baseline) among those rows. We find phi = 491 km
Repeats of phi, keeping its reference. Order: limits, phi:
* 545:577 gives 575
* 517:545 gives 543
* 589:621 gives 611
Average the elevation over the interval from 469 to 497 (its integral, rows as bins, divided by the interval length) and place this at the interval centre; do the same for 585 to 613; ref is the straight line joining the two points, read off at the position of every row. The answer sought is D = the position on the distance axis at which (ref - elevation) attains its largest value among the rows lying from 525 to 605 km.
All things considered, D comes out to 587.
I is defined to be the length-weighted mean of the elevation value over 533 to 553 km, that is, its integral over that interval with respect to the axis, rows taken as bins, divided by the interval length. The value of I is 135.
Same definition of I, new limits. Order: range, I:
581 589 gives 104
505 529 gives 148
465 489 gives 128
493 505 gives 123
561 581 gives 114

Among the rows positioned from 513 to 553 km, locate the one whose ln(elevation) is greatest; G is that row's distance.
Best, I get 527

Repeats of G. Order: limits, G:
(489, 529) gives 527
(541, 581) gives 547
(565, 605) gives 571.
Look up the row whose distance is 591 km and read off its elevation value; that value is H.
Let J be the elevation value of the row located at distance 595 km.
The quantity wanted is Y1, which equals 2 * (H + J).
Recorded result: 442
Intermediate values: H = 115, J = 106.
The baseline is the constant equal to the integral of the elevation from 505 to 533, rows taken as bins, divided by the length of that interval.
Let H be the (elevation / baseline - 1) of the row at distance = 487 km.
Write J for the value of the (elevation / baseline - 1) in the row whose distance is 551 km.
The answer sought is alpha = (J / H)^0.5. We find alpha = 0.94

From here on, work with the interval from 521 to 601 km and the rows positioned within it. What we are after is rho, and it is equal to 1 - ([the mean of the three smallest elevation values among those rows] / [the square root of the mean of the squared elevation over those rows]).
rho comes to 0.185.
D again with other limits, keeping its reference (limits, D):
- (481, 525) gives 491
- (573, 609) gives 587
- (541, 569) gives 543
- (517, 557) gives 543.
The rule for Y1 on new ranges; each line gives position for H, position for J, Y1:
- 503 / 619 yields 450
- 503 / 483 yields 502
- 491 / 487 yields 454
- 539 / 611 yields 499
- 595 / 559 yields 438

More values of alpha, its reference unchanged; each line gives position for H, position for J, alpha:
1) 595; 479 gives 0.63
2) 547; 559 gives 1.32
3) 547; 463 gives 1.15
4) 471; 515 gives 0.89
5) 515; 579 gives 1.55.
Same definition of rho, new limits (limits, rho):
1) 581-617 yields 0.078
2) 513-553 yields 0.180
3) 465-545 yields 0.182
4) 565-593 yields 0.046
